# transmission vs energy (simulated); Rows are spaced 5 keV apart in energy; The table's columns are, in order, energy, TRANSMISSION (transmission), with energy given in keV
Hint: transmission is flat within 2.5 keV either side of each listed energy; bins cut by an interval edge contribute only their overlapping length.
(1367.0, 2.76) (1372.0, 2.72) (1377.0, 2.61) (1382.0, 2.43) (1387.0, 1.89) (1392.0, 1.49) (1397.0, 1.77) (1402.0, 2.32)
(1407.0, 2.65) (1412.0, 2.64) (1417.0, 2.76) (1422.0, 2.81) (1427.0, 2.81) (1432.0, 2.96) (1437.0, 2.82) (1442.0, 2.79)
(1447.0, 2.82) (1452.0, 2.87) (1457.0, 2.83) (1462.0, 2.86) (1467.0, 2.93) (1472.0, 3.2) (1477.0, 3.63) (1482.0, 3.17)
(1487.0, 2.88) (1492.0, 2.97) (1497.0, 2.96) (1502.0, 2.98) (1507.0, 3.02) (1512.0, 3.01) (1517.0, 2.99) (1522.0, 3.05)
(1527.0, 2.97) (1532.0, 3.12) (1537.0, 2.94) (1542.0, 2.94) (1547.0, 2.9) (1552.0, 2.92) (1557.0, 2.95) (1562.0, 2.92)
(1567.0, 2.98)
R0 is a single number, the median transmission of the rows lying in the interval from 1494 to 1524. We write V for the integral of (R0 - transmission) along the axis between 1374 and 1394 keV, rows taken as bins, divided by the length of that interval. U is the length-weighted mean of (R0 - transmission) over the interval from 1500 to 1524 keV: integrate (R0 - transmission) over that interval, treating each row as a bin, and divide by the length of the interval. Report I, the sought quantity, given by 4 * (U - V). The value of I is -3.5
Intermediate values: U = -0.01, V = 0.86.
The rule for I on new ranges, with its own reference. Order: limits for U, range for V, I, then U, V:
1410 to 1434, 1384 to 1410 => -3.0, 0.20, 0.96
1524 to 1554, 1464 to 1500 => 0.5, 0.03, -0.10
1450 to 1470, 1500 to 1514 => 0.5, 0.12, 0.00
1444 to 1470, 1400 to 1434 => -0.6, 0.13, 0.29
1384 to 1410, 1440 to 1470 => 3.3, 0.96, 0.14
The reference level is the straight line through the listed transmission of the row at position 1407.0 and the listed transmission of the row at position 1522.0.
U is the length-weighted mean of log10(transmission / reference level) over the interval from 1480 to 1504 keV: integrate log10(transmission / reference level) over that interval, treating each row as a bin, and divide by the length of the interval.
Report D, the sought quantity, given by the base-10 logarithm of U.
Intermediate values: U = 0.006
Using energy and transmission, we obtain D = -2.22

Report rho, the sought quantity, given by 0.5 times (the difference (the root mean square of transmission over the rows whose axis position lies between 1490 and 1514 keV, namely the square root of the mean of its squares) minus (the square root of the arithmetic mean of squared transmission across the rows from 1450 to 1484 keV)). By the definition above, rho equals -0.05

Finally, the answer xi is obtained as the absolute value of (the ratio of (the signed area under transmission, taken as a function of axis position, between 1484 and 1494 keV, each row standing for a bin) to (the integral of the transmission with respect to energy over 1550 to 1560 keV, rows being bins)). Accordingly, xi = 1.00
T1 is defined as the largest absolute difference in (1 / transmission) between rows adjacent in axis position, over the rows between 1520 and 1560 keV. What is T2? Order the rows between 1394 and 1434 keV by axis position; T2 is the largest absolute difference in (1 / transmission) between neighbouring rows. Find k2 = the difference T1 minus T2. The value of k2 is -0.114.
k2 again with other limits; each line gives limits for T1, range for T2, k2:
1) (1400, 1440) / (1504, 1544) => 0.034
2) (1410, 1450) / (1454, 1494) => -0.022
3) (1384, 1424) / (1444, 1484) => 0.102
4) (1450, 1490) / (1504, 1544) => 0.020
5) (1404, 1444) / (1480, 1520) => -0.014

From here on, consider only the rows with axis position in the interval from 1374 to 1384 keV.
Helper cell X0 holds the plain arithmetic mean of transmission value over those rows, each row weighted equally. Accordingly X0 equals 2.52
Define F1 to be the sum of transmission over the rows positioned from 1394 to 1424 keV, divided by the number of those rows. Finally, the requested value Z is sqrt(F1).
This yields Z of 1.58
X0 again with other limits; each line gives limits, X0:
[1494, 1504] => 2.97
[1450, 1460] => 2.85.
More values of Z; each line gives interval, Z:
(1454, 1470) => 1.70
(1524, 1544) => 1.73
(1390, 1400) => 1.28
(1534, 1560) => 1.71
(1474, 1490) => 1.80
